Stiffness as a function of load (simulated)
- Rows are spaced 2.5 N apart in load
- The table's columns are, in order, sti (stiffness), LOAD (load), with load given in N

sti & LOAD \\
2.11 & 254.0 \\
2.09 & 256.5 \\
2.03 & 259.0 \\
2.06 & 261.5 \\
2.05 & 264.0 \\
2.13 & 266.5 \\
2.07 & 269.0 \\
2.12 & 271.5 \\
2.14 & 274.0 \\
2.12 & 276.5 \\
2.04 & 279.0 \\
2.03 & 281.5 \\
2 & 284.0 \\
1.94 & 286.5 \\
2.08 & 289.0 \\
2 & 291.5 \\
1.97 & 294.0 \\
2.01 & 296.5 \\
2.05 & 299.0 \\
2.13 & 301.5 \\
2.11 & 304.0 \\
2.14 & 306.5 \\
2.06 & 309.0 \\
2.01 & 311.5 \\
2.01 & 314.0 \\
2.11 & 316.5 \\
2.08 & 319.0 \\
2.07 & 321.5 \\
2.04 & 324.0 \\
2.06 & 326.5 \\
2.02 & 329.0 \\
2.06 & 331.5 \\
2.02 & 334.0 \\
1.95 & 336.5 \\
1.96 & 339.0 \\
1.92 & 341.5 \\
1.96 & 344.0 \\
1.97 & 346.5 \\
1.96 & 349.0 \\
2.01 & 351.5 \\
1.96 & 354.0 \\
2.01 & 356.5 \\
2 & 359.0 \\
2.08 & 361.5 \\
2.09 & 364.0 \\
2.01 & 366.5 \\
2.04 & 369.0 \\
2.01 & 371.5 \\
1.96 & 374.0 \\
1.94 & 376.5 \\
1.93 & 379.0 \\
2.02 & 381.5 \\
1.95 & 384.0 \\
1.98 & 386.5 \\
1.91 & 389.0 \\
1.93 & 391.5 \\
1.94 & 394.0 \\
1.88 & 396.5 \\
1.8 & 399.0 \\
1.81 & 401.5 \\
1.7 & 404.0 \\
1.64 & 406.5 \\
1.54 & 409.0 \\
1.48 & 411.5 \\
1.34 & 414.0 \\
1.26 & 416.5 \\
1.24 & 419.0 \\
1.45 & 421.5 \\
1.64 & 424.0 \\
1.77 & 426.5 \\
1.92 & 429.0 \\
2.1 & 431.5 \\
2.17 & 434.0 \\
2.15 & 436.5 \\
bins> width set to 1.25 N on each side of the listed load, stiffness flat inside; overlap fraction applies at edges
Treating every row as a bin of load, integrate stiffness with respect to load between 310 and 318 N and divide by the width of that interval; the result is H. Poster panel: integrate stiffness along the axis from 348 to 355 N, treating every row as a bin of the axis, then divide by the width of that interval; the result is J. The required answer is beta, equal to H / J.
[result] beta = 1.03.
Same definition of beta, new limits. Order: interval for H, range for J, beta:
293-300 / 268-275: 0.95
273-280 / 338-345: 1.08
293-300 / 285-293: 1.00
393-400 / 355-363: 0.92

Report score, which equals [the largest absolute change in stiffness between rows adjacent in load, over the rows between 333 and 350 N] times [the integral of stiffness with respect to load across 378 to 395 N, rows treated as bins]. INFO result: 2.3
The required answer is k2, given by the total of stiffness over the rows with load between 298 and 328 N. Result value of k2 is 24.9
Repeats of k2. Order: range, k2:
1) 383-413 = 21.6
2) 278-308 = 24.5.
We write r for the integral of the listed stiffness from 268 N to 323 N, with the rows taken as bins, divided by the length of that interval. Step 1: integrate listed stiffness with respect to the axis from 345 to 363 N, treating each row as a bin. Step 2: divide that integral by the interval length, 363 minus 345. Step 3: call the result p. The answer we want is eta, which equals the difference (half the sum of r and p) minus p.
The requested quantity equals 0.03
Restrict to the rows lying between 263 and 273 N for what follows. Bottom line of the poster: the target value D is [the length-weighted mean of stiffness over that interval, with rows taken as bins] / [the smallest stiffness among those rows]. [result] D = 1.02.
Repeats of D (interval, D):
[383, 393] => 1.02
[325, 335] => 1.01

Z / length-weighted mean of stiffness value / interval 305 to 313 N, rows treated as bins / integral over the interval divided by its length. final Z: 2.07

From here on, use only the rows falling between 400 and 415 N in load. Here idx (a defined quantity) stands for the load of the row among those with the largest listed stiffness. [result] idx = 401.5 N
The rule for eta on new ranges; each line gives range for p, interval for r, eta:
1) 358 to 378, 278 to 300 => 0.00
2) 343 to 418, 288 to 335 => 0.09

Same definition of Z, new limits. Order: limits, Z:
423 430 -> 1.78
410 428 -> 1.46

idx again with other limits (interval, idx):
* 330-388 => 364.0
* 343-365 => 364.0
